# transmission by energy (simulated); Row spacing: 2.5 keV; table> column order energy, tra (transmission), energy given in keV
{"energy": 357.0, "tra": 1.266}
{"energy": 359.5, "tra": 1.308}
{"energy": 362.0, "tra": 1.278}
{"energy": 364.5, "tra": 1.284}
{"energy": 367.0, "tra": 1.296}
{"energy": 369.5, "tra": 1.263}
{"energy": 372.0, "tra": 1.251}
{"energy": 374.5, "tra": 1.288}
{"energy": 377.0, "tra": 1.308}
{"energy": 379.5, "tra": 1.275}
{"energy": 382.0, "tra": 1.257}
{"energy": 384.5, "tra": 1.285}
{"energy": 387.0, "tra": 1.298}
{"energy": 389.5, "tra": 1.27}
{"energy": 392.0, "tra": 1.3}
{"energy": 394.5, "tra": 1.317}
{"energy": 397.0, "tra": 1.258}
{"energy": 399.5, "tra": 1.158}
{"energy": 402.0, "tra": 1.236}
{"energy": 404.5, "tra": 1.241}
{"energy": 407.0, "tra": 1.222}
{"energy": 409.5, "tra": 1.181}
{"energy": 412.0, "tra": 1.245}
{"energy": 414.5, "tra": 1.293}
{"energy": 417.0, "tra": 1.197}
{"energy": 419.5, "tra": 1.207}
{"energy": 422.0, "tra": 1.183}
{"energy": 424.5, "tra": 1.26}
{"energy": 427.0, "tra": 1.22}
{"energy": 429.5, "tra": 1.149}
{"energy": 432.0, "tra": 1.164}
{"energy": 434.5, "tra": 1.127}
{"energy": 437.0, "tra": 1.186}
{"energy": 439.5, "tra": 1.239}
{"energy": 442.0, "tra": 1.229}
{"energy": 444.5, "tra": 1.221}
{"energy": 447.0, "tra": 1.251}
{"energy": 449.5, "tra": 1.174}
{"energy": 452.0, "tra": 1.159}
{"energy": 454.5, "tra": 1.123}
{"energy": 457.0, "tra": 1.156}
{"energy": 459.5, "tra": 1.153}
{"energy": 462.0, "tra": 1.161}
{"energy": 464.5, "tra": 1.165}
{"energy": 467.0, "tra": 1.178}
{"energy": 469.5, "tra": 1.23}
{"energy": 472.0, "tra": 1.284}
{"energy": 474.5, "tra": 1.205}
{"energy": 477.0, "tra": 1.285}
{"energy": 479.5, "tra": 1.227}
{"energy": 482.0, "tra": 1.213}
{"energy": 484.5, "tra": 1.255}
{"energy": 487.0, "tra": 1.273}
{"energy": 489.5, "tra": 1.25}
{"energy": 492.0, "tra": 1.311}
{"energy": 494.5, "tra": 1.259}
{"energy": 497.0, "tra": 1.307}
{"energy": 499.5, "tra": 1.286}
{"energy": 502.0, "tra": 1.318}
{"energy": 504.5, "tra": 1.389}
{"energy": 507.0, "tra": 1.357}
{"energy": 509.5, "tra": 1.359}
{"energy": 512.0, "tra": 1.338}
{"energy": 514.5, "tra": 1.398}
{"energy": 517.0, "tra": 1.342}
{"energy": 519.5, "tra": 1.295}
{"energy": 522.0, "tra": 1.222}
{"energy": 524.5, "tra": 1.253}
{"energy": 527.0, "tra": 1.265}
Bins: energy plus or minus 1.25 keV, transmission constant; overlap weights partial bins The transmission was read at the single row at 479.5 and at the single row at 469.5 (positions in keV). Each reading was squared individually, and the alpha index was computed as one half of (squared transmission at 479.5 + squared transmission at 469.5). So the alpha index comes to 1.51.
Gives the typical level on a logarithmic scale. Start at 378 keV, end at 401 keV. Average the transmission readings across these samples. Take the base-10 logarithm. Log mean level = 0.10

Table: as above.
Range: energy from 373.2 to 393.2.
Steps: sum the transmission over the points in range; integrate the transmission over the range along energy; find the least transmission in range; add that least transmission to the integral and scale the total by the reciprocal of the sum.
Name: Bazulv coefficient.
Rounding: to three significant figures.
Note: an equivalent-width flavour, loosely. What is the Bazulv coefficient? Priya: 2.62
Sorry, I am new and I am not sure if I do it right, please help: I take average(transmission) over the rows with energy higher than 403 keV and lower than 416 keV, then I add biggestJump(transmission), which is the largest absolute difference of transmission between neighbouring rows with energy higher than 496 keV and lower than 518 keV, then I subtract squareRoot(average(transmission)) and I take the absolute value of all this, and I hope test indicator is 0.20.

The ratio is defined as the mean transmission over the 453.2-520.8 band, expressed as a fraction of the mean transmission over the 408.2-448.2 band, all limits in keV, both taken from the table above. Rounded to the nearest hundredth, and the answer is 1.04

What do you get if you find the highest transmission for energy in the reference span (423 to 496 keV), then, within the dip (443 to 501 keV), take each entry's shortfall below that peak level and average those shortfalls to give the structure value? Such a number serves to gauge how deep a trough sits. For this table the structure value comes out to 0.088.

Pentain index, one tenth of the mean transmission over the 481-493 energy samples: 0.126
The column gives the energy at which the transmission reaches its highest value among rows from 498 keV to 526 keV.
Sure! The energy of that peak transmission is 514.5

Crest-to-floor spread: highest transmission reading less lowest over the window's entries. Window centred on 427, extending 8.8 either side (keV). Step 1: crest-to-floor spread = 0.13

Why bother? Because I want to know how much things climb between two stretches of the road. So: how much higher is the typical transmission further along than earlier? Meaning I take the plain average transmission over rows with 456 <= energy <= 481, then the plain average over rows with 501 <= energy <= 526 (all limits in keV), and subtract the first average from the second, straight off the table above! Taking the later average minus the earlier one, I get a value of 0.12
